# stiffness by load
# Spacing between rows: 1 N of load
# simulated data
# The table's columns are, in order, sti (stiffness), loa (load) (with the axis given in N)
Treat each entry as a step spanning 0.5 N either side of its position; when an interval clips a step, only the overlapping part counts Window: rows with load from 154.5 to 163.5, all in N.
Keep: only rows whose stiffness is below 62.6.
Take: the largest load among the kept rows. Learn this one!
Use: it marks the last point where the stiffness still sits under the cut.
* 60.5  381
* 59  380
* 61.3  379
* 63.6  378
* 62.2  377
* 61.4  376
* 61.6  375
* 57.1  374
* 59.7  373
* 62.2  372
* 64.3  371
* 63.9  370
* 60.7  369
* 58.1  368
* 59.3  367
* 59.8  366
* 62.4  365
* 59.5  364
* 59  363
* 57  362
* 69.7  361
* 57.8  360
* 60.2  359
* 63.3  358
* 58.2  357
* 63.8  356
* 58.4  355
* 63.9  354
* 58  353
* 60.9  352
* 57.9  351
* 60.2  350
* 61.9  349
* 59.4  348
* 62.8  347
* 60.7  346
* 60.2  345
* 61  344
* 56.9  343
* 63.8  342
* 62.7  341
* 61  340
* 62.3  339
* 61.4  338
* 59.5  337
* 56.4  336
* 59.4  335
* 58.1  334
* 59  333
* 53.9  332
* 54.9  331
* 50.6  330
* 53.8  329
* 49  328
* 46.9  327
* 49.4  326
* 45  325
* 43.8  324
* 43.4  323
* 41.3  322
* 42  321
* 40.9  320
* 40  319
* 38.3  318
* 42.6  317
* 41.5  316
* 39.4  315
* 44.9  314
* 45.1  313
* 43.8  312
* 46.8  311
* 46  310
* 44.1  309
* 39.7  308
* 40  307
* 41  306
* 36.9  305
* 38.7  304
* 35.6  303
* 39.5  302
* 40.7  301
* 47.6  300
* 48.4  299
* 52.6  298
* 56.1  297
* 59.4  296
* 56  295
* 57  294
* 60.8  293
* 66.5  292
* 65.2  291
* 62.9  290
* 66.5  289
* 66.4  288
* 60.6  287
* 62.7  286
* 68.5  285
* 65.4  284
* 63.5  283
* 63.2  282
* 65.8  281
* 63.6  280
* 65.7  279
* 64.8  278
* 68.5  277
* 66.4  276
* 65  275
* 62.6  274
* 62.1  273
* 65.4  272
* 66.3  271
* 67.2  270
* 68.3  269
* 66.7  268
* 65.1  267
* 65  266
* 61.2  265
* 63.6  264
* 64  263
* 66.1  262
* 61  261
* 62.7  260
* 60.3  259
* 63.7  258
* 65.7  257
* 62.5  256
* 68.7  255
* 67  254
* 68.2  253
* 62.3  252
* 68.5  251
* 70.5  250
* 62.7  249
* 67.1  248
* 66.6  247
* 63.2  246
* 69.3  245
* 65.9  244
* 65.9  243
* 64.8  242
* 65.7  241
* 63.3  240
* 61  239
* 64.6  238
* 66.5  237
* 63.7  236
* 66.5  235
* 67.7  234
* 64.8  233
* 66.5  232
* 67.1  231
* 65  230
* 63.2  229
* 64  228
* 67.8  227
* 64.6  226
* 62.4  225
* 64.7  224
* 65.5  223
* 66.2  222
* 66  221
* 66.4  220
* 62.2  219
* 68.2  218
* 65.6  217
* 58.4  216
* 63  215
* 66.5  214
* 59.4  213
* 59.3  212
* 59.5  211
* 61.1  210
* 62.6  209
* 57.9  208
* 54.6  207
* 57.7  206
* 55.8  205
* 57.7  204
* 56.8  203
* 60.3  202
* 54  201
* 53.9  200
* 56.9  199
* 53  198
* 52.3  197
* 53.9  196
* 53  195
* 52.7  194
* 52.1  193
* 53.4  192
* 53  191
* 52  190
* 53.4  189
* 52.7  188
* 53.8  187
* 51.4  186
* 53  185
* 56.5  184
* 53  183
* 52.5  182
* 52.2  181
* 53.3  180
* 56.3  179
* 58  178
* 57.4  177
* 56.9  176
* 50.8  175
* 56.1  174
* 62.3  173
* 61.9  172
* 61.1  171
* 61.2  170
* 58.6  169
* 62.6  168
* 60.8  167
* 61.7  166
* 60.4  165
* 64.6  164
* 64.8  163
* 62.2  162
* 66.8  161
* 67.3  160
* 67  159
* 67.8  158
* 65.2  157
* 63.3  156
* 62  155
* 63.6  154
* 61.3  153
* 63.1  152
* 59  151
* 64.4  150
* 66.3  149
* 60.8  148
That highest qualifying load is 162 N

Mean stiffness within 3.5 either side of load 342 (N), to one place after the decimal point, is 61.1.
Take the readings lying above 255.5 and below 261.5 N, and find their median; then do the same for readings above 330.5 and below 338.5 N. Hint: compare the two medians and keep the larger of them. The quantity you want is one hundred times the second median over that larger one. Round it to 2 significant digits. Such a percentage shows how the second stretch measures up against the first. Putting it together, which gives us 94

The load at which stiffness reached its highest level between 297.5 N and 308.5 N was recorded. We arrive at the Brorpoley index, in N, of 298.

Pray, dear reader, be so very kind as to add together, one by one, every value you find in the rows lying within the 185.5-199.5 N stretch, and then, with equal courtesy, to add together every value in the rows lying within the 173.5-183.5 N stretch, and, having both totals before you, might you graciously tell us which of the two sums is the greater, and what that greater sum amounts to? 744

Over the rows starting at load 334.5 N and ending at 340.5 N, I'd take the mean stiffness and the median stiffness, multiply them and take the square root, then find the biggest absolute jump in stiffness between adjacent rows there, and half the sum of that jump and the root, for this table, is 32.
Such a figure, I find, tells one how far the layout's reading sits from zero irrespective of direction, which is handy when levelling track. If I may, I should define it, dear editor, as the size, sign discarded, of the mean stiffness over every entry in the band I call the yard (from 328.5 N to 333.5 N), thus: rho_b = 54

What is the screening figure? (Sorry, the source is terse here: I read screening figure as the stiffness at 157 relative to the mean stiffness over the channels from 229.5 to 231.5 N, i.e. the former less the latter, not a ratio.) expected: -1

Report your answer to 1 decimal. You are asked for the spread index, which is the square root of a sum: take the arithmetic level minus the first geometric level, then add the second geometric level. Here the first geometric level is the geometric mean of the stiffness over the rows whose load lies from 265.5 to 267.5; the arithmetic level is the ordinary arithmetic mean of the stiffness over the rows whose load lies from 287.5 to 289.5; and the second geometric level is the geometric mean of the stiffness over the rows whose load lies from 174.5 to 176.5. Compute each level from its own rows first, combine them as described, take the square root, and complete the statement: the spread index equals 7.4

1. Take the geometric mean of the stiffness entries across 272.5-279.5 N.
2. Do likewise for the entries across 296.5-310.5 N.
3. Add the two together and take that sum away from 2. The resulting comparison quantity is -106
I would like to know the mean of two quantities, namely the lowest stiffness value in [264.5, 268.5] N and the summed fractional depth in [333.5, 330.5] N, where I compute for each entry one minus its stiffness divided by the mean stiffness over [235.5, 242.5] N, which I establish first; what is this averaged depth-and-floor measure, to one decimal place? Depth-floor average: 30.8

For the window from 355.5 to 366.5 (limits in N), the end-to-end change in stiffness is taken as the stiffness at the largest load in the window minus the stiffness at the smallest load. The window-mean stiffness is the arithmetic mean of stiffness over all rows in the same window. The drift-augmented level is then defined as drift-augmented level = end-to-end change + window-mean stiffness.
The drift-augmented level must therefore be 57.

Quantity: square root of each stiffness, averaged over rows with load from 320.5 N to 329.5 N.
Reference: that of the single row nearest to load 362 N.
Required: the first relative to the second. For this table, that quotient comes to 0.90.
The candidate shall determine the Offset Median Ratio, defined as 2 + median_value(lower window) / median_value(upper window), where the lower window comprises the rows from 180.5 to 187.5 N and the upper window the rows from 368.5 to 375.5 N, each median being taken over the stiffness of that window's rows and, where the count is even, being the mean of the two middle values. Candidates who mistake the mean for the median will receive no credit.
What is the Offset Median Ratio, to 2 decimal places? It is 2.86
